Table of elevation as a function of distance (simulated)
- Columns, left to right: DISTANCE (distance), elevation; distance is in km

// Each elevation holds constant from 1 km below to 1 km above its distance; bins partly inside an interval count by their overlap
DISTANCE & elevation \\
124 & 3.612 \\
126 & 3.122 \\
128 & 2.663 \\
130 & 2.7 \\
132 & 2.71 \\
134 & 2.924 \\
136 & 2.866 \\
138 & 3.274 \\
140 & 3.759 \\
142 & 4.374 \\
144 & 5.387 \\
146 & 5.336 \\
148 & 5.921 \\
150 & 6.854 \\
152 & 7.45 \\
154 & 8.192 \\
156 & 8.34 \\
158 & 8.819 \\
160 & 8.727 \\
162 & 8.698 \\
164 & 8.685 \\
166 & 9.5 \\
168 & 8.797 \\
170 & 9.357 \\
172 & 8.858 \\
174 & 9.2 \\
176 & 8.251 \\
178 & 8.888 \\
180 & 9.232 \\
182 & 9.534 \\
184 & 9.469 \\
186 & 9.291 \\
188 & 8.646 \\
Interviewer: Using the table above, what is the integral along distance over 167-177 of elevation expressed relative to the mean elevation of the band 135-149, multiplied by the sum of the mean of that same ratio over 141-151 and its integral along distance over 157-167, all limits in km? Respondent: 430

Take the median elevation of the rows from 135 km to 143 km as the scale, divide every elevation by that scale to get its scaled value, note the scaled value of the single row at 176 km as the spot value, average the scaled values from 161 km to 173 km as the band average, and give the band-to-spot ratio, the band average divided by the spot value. 1.1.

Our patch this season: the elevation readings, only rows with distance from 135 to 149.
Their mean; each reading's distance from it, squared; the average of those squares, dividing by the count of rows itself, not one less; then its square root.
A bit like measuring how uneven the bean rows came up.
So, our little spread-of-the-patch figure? 1.1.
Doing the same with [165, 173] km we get 0.3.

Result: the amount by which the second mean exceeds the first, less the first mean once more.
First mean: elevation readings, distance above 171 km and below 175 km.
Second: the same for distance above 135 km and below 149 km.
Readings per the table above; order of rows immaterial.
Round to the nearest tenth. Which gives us -13.6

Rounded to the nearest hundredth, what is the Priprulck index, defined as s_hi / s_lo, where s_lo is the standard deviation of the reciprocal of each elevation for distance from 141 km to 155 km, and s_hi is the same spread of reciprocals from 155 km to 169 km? 0.12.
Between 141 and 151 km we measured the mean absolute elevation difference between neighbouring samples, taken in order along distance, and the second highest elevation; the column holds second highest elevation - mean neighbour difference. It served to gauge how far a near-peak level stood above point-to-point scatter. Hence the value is 5.3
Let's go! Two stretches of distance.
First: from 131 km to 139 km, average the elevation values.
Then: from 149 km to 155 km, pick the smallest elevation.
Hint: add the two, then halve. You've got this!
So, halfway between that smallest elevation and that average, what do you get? 4.9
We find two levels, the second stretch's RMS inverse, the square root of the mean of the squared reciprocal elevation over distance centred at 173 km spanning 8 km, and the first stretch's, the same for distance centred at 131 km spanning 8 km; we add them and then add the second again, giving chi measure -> 0.59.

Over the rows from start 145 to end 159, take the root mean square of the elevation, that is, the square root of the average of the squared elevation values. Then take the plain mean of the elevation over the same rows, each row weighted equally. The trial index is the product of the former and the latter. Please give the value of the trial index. 54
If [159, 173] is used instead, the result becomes 80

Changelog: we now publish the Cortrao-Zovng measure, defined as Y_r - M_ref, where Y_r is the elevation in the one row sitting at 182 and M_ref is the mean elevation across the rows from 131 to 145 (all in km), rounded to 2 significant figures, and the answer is 5.9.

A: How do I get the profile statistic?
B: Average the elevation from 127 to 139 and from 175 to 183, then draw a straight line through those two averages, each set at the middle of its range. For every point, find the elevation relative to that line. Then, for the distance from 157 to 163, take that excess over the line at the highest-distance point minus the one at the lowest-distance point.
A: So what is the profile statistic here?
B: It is -0.7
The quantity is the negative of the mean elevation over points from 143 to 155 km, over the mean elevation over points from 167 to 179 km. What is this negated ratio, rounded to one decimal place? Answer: -0.7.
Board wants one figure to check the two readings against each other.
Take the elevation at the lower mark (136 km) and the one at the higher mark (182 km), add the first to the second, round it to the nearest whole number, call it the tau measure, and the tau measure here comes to 12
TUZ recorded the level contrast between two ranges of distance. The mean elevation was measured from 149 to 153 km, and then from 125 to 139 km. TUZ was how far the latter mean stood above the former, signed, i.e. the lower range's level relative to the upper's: -4.3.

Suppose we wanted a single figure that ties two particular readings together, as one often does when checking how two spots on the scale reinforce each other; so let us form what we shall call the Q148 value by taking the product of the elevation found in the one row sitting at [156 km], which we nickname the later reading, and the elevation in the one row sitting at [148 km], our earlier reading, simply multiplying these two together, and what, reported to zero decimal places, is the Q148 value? 49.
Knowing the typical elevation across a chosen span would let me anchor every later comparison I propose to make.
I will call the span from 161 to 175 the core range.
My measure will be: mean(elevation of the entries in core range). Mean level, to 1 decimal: 9.0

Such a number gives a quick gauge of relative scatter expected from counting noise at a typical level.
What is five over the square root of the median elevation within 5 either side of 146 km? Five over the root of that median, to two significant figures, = 2.2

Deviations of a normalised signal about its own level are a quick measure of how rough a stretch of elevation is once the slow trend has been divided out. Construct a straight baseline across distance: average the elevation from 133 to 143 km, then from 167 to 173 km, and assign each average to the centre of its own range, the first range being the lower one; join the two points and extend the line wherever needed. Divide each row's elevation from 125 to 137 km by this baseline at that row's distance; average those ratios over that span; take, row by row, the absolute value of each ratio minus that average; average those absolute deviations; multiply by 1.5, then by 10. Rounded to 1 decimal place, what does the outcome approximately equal 5.5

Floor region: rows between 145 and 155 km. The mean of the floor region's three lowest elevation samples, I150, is 6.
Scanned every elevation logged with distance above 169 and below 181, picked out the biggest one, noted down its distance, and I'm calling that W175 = 170 km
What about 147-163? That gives 158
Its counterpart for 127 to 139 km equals 138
